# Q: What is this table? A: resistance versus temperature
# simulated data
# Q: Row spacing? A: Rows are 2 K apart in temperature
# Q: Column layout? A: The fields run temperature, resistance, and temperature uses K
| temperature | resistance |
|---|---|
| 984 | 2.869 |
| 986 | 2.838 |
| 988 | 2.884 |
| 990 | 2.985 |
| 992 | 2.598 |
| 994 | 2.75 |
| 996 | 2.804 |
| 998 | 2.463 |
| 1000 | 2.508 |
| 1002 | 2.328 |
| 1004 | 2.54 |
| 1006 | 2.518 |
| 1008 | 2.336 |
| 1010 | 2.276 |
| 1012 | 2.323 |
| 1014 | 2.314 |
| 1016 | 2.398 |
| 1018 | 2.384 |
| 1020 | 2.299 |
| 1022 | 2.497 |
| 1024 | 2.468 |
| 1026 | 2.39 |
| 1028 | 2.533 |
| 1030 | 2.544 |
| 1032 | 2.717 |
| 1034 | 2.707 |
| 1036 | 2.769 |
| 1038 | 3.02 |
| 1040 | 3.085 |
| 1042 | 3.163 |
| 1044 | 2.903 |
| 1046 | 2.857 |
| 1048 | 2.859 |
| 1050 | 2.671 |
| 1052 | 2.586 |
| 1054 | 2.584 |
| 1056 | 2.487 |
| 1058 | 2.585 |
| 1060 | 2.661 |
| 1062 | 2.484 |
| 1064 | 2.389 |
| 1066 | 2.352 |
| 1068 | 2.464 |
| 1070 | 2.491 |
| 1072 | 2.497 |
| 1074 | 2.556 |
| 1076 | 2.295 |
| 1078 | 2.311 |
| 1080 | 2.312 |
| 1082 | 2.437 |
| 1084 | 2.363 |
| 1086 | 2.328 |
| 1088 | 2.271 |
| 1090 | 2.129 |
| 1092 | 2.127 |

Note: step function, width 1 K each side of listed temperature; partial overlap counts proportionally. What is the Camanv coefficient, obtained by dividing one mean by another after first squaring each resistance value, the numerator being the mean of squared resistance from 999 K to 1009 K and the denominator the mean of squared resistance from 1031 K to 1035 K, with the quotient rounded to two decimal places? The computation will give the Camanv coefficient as 0.81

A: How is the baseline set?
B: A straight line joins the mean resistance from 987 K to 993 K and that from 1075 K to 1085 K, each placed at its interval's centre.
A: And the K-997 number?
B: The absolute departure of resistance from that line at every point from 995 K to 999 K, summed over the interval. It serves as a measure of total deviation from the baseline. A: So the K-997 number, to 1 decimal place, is 0.3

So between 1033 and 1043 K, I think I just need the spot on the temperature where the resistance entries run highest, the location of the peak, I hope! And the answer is 1042 K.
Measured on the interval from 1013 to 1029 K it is 1028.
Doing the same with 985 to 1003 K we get 990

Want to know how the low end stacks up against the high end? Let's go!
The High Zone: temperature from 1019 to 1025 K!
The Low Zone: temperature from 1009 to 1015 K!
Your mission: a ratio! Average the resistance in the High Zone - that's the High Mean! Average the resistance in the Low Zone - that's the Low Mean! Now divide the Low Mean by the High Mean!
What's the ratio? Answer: 0.95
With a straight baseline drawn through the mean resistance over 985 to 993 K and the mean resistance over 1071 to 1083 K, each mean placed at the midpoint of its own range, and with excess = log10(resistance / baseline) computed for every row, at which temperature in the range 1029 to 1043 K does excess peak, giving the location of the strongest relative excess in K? 1042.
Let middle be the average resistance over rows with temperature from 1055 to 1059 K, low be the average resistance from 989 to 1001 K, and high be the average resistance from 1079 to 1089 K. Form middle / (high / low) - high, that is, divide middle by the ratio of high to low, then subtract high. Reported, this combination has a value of 0.6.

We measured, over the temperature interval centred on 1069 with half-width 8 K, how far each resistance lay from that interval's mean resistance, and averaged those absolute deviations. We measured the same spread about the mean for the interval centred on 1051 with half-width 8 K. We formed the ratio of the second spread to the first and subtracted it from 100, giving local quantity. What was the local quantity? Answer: 98.1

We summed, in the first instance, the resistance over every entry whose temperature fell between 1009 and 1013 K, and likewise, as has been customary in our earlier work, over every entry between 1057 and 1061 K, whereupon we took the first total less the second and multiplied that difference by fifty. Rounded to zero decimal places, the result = -32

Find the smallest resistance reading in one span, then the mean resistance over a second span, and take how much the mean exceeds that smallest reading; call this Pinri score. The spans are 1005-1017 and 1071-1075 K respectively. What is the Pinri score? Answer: 0.25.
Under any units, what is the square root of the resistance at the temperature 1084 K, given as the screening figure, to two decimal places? 1.54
